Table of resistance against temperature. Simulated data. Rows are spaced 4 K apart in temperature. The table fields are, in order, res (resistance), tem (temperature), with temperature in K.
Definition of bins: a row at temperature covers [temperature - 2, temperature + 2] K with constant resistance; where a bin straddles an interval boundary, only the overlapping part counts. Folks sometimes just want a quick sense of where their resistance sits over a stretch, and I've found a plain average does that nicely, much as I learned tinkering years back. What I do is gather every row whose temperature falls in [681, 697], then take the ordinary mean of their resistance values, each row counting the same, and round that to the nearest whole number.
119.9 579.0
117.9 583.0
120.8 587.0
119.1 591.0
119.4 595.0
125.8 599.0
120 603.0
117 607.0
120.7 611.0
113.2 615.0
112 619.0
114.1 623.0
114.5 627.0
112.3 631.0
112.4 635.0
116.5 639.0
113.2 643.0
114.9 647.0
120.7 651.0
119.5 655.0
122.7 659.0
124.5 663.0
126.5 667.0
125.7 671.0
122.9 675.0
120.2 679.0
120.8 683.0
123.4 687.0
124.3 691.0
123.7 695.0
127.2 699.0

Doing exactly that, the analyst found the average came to 123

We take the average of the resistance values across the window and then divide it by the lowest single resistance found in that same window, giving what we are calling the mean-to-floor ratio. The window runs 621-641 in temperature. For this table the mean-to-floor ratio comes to 1.01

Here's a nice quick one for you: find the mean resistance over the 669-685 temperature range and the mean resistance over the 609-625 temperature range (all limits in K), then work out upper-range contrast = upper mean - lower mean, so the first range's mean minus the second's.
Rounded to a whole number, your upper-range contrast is 7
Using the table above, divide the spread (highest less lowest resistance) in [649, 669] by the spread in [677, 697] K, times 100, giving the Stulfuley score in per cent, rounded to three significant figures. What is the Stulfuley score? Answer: 171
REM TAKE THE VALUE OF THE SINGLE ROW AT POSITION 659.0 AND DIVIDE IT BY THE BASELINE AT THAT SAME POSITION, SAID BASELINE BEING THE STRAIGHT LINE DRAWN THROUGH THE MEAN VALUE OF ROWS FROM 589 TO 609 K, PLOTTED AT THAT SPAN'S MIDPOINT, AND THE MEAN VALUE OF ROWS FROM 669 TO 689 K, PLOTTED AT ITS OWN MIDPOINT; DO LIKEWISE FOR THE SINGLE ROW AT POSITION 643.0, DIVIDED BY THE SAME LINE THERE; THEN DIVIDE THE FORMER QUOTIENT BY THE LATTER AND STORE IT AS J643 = 1.08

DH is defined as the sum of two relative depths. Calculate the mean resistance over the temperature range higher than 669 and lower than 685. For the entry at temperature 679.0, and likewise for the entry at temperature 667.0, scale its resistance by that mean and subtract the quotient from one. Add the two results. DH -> -0.016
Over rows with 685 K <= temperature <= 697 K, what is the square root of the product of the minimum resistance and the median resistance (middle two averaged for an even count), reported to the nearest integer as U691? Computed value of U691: 124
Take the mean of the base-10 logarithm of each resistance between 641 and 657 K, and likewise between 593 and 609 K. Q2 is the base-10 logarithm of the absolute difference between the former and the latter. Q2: -1.90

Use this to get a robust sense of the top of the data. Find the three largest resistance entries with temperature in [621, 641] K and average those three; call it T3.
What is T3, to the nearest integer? 115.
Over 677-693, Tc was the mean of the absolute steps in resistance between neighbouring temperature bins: 1.4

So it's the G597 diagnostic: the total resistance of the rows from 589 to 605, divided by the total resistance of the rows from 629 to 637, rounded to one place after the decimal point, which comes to 2.2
